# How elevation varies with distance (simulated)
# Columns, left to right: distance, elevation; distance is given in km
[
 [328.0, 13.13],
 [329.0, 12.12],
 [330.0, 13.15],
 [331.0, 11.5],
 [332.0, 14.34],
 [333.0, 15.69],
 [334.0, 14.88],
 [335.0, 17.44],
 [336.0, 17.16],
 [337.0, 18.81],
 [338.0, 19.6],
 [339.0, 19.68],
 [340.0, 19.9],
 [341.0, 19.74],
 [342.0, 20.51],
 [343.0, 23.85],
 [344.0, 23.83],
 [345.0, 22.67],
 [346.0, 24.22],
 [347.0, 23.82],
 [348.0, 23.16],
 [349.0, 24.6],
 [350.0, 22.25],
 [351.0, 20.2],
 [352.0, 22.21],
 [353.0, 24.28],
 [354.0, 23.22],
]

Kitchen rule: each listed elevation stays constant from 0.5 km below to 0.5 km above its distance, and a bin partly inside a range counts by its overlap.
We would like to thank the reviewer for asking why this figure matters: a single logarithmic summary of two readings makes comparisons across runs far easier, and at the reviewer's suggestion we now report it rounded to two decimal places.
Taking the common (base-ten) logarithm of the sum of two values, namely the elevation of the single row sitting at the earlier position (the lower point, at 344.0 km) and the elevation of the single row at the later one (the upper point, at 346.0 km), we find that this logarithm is 1.68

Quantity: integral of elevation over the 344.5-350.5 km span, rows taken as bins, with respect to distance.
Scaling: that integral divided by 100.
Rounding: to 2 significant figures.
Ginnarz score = 1.4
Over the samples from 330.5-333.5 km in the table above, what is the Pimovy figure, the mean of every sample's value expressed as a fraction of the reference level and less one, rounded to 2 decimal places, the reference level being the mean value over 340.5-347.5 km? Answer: -0.39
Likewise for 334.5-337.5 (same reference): -0.21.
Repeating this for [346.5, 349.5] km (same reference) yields 0.05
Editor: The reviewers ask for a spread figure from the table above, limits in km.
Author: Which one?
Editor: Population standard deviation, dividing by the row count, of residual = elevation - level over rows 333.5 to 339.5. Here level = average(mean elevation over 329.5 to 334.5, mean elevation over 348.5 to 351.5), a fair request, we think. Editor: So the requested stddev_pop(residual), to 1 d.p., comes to 1.7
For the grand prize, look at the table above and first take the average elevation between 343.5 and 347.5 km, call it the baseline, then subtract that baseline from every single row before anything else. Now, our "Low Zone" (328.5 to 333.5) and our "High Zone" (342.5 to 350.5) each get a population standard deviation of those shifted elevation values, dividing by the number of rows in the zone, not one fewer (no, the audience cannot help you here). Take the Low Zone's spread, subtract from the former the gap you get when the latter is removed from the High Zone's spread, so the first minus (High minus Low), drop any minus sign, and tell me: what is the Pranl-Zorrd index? 2.28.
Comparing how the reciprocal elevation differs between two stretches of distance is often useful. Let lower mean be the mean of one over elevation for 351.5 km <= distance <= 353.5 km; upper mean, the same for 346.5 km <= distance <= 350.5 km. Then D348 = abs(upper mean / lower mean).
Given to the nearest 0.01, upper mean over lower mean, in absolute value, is 0.99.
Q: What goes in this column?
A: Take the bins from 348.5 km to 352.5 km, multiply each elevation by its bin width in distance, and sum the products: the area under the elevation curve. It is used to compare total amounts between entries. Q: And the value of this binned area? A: 89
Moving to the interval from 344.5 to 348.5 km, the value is 94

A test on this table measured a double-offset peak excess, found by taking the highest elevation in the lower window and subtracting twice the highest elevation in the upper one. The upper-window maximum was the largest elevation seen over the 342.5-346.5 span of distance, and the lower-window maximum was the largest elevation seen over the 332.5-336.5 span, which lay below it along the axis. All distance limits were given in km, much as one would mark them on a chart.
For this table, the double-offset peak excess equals -31.0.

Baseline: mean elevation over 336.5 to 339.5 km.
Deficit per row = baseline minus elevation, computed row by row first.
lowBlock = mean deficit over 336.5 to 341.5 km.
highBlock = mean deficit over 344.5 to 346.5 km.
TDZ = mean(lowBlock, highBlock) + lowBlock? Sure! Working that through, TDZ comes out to -2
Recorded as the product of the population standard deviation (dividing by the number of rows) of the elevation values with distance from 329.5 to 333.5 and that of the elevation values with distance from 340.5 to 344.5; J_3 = 2.9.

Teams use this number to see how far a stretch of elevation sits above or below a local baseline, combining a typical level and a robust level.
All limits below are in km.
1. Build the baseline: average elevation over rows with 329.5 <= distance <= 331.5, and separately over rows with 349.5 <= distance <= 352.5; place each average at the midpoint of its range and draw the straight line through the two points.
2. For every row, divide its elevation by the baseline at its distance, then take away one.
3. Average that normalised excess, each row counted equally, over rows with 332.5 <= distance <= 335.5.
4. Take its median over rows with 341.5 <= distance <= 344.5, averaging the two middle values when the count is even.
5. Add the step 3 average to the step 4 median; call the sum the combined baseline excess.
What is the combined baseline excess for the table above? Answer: 0.446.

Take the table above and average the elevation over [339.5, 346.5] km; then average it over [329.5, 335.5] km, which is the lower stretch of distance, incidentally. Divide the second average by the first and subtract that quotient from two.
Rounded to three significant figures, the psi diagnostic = 1.34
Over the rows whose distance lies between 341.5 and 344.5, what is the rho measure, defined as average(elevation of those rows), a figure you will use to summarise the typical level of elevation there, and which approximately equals 22.7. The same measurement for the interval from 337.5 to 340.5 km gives 19.7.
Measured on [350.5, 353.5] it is 22.2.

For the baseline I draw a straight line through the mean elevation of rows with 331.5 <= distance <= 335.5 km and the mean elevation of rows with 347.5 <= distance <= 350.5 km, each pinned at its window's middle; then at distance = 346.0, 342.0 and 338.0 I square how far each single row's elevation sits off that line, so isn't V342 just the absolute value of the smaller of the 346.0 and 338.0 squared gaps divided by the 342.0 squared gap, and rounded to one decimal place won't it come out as 6.9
